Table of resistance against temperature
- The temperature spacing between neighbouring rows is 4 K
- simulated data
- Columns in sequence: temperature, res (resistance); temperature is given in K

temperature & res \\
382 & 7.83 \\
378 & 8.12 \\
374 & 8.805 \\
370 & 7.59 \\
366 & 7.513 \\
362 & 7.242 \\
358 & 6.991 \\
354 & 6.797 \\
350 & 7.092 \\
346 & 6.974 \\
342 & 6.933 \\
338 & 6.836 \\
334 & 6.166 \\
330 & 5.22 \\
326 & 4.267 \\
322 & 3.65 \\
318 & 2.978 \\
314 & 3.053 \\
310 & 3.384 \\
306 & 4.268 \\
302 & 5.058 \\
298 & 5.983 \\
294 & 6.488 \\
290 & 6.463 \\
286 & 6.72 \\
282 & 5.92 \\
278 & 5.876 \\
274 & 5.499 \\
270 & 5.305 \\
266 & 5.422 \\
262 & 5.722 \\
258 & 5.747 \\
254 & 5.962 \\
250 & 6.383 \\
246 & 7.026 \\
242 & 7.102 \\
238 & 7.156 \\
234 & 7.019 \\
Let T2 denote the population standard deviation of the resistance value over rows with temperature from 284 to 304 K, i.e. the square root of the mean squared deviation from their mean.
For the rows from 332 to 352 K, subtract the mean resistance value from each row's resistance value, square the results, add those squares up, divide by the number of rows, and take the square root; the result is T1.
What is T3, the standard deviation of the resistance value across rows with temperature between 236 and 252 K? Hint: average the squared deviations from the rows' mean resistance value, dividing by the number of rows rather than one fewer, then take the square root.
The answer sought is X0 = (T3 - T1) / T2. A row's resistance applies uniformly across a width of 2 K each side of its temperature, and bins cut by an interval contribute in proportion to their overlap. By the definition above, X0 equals -0.03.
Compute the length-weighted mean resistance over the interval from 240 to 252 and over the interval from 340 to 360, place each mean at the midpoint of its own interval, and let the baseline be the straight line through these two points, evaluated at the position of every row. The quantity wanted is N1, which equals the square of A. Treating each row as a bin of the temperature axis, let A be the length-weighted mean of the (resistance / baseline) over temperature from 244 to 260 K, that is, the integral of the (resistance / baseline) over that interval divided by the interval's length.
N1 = 0.84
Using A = 0.92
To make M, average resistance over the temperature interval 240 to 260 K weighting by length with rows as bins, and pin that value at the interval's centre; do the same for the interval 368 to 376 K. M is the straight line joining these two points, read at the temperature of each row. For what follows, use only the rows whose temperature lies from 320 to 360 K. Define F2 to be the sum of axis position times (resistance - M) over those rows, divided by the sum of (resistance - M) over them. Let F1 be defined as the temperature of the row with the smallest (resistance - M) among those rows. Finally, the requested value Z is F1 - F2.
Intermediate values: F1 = 322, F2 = 333.9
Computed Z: -11.9 K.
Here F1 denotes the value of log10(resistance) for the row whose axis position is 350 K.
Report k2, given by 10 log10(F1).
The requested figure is -0.70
